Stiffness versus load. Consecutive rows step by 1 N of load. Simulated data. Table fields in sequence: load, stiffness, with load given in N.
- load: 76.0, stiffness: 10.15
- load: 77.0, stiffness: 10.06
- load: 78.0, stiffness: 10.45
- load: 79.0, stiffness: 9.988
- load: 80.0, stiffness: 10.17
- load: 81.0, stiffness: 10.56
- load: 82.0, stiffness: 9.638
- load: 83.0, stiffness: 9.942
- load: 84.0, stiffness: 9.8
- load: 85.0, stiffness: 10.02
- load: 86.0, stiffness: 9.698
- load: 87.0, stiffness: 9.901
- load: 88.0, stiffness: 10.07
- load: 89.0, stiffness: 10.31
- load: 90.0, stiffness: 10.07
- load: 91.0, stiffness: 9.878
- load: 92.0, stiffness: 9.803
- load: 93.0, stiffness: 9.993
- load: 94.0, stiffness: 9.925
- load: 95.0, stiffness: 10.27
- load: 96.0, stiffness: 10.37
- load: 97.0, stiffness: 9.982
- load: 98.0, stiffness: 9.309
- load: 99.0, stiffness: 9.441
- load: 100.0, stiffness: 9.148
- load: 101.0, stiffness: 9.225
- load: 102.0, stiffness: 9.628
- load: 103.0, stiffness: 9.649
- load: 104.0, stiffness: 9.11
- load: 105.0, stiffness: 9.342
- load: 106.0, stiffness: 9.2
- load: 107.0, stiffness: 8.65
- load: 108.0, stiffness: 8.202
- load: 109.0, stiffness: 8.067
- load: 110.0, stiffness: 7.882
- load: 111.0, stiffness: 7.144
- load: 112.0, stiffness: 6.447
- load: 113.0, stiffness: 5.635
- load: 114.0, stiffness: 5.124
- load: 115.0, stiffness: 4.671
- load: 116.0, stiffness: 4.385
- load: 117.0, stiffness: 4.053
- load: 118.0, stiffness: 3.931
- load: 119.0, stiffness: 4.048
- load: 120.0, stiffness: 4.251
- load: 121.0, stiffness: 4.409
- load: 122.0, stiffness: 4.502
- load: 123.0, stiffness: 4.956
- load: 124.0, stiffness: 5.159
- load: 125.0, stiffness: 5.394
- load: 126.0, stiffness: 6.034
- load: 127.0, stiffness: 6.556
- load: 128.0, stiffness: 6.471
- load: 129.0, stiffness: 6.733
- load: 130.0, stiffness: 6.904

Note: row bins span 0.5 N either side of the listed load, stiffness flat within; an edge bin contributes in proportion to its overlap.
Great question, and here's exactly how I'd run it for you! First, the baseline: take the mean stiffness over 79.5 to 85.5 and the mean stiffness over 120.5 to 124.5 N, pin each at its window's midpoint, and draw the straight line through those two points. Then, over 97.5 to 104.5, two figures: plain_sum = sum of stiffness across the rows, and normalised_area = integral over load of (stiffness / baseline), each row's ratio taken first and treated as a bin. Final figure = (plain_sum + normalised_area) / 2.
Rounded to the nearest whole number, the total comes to 37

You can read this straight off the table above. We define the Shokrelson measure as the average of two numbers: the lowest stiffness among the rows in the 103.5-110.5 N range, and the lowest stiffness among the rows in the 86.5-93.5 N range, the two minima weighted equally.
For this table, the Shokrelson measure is 8.84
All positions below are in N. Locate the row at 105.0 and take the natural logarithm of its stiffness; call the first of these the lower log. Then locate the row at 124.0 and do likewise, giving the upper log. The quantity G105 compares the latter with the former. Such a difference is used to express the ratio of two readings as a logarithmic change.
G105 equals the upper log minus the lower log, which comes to -0.6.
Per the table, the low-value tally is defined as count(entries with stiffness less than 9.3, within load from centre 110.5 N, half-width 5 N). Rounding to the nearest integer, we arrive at 10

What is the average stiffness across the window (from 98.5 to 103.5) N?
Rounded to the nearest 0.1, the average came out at 9.4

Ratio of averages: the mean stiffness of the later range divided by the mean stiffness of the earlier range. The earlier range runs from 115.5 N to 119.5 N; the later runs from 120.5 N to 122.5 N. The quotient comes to 1.09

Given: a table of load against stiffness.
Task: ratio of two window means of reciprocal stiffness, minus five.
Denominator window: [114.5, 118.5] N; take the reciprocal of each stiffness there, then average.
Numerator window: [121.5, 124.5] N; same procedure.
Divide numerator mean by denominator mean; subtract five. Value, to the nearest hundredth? -4.13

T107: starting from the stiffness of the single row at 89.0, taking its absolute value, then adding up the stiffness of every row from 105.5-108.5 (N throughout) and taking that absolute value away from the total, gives 16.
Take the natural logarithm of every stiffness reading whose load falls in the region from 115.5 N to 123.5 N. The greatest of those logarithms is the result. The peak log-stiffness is 1.60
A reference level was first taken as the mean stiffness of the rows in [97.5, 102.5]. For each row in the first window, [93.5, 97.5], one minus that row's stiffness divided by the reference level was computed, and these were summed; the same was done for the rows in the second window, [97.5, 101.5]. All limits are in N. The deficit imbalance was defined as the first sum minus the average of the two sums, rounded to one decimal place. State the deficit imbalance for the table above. -0.2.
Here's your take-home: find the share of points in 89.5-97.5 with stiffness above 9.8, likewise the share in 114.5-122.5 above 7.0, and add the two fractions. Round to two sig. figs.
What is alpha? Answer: 1.0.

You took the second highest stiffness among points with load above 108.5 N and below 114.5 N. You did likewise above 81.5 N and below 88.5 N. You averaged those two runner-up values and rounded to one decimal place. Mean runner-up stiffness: 9.0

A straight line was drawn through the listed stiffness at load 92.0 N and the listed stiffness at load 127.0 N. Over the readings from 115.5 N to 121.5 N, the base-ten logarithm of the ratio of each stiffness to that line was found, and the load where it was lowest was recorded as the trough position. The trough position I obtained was 118.0 N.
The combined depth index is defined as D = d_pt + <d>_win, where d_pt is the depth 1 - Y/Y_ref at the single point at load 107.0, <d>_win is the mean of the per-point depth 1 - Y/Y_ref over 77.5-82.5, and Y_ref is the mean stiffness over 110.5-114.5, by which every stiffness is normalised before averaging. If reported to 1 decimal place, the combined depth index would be -1.1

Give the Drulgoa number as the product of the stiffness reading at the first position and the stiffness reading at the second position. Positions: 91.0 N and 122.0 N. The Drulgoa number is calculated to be 44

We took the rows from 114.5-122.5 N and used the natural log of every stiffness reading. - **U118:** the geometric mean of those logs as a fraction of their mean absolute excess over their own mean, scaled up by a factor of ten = 295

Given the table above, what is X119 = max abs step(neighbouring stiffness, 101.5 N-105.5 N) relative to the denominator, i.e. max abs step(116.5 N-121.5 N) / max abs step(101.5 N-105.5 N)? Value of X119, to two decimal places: 0.38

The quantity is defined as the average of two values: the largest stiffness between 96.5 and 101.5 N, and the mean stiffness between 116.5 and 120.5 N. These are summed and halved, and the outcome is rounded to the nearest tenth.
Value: 7.0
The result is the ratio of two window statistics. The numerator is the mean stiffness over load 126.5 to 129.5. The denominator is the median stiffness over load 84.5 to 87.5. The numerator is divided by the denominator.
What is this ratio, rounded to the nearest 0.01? 0.67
